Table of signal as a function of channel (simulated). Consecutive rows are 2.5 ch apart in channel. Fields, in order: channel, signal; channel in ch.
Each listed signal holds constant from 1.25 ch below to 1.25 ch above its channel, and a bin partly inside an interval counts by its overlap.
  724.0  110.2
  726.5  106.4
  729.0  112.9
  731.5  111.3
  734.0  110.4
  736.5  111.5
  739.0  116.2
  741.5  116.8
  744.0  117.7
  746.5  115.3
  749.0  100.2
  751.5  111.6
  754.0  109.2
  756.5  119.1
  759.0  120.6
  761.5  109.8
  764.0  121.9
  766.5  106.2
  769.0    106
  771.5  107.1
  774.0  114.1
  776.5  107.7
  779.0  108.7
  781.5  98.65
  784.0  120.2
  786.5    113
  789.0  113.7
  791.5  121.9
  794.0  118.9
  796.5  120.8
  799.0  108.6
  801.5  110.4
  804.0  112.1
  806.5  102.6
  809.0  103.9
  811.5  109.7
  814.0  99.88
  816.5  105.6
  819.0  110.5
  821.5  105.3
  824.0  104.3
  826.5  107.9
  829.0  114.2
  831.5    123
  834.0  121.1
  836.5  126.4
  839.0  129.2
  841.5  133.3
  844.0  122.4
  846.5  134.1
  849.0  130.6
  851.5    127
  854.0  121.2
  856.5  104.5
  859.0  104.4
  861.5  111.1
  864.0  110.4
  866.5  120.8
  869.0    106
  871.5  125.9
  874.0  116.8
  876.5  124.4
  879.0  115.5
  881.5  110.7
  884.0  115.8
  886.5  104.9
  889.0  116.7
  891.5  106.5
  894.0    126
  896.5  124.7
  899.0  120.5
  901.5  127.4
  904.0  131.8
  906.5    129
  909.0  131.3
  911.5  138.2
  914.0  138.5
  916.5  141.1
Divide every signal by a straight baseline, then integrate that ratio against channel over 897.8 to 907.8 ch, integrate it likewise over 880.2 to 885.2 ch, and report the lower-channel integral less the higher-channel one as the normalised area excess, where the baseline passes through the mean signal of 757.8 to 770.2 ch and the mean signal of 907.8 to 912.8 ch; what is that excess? -5.2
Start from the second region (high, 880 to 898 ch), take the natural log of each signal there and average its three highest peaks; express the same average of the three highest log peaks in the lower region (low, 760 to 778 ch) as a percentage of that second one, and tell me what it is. 99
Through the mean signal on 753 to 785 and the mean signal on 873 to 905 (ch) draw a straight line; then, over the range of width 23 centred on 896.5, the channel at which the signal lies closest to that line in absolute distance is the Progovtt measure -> 899.0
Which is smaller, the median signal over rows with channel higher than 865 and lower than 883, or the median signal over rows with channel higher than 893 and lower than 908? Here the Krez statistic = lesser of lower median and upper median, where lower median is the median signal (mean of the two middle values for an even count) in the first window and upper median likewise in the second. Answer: 117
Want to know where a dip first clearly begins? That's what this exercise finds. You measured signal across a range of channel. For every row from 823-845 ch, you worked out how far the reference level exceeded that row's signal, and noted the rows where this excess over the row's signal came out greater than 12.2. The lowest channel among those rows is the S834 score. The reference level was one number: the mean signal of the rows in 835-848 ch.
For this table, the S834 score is 824.0 ch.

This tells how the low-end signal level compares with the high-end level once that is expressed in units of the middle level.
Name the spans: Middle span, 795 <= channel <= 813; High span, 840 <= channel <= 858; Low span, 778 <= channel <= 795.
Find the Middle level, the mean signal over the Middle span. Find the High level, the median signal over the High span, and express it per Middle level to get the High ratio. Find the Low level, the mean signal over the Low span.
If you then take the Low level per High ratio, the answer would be 98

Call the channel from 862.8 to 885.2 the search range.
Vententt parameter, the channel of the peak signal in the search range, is 871.5 ch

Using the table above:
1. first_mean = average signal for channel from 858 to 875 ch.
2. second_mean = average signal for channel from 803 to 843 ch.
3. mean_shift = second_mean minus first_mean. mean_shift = -0.6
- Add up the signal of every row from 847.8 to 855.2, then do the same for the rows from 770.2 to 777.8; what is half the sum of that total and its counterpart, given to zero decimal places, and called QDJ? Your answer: 354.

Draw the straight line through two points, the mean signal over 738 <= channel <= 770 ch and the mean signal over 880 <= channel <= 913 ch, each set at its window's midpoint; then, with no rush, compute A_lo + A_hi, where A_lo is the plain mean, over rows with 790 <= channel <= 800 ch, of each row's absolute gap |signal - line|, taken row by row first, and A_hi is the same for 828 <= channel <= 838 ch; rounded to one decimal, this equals 10.5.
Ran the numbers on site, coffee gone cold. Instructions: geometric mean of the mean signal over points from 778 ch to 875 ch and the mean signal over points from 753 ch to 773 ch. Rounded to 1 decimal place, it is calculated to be 113.7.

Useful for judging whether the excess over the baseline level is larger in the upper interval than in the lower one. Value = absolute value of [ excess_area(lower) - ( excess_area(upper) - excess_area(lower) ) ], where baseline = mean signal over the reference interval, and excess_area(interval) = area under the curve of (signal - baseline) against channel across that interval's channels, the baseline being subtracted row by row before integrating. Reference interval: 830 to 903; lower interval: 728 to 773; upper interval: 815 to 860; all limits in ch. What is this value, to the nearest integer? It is 564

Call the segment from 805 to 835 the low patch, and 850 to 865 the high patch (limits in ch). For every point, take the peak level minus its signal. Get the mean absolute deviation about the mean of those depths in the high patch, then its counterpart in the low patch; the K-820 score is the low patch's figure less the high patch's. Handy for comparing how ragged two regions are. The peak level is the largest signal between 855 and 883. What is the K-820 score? -1.7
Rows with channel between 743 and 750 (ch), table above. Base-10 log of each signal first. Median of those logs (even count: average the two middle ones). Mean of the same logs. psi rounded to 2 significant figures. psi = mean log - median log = -0.017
